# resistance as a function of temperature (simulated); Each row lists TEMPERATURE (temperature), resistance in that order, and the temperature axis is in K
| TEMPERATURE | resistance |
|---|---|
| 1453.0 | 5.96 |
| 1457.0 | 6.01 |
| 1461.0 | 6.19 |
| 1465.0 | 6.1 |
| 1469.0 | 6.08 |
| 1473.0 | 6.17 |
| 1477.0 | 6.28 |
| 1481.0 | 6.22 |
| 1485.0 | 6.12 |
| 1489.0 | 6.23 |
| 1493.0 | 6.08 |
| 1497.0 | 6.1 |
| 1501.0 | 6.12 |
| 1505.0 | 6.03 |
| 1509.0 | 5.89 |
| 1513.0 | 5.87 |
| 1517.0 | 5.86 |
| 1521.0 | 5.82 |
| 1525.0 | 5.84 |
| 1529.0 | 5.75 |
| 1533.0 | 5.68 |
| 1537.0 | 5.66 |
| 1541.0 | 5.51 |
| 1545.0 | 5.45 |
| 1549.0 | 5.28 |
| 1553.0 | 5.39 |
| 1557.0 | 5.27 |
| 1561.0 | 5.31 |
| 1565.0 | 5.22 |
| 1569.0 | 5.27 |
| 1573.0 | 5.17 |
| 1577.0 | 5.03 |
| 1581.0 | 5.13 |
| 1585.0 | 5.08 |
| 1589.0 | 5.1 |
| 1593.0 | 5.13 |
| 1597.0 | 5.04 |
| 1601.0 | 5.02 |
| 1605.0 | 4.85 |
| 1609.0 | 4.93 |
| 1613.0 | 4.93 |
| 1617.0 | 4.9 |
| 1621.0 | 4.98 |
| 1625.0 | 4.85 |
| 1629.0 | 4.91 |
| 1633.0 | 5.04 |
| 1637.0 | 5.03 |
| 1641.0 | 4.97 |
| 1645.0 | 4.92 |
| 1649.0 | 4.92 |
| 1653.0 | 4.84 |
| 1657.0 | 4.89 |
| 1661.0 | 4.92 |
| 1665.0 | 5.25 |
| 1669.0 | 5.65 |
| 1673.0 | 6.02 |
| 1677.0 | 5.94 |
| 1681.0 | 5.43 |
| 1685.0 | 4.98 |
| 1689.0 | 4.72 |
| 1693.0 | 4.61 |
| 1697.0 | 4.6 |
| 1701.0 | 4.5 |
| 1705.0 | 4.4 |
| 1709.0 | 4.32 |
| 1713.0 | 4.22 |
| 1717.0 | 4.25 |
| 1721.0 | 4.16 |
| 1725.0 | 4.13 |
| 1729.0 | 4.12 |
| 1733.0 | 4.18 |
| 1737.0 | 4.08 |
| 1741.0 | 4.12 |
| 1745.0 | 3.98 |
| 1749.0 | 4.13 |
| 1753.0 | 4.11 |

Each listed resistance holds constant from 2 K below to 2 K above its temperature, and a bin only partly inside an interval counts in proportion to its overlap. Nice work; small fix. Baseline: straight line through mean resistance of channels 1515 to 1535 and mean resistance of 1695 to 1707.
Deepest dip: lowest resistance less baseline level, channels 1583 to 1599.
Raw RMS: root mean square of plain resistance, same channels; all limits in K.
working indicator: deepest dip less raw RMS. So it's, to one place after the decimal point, -5.4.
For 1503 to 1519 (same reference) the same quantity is -5.9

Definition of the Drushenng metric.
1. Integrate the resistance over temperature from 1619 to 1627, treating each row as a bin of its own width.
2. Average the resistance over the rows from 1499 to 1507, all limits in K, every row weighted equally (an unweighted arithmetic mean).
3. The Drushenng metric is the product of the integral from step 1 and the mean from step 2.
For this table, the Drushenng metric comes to 239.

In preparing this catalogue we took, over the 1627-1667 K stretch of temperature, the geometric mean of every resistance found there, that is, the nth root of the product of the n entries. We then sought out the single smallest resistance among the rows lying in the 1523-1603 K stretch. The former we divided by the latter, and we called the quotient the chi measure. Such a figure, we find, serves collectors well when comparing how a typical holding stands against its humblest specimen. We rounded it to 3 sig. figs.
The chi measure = 0.990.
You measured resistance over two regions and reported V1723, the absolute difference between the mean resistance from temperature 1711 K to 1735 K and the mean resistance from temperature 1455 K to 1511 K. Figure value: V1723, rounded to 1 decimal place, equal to 1.9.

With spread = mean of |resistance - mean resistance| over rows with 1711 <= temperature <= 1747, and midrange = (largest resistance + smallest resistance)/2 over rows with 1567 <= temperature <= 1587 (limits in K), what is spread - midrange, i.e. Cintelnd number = -5.1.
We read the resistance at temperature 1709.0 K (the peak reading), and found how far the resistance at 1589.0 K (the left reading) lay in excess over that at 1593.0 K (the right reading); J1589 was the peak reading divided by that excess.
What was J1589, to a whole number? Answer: -144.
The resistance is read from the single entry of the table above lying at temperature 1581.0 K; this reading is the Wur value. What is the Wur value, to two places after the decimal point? 5.13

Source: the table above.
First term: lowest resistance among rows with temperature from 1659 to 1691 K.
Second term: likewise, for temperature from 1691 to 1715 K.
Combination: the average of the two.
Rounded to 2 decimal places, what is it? 4.47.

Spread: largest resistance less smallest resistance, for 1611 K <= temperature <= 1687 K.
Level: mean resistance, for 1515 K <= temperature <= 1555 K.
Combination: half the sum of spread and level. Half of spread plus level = 3.4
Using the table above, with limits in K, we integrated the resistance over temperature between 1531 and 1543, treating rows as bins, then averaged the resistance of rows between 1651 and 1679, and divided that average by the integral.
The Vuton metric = 0.080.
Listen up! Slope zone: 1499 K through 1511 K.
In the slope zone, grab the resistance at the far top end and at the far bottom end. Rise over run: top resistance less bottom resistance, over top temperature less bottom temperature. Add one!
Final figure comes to 0.97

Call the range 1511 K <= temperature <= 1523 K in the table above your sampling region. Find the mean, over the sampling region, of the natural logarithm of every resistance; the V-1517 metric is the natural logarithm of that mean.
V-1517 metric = 0.569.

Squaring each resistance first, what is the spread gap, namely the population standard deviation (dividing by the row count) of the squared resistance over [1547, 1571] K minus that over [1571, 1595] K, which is 0.1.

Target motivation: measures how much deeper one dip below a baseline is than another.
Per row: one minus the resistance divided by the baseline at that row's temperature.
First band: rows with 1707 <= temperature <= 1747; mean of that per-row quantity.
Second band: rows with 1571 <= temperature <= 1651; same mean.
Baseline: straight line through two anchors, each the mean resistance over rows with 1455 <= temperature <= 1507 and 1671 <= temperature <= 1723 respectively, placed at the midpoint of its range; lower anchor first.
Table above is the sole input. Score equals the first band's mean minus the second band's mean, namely 0.035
